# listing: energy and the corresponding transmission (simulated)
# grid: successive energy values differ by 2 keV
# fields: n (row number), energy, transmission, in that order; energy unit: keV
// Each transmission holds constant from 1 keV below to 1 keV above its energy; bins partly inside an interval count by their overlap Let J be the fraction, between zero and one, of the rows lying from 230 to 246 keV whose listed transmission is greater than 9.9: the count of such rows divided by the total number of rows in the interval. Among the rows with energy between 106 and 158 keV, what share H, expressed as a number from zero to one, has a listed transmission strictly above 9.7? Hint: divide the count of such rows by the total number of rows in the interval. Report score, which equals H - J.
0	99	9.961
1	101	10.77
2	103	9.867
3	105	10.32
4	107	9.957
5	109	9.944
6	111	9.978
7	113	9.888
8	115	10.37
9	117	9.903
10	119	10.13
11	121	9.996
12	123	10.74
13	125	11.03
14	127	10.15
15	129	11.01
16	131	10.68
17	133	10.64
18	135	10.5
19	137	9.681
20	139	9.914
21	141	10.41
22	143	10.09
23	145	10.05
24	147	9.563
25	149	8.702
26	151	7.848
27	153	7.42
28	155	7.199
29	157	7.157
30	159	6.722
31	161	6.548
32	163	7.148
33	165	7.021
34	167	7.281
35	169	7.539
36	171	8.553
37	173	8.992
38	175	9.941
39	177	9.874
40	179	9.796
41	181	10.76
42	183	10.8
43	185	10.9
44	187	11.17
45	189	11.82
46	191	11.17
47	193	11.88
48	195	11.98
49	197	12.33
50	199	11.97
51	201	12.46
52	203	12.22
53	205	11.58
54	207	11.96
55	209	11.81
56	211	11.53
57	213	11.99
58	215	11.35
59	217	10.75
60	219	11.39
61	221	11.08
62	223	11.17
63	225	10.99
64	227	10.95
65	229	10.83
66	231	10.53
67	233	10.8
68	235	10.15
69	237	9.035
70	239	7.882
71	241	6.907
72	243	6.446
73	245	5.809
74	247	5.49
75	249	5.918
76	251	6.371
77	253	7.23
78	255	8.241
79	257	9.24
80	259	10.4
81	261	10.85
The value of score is 0.4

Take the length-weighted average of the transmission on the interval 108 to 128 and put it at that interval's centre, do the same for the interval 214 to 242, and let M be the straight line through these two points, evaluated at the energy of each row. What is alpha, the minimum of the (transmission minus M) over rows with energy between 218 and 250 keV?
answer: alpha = -4.8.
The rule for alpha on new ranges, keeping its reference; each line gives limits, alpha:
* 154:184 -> -3.7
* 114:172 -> -3.7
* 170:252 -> -4.8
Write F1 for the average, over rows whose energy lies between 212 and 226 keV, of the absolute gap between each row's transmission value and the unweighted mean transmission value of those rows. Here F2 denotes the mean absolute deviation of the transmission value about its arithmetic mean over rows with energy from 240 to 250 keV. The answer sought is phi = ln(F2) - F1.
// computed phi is -1.1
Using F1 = 0.28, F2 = 0.45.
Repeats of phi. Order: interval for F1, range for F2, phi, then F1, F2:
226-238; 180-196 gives -1.4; 0.53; 0.44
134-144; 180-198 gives -0.9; 0.27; 0.51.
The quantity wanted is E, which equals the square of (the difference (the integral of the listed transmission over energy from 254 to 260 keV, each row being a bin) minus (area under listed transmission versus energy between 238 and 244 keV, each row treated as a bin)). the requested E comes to 177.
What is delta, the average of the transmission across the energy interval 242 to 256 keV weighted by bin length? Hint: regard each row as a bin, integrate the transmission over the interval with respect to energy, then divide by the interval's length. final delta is 7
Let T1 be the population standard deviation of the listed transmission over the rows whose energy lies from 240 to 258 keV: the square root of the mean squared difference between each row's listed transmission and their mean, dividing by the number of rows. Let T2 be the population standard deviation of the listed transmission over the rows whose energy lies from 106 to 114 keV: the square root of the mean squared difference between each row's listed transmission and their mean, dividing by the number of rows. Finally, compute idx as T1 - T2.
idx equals 1.1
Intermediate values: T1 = 1.2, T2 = 0.0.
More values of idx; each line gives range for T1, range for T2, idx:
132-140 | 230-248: -1.6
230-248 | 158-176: 0.9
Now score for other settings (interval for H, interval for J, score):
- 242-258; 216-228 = -1.0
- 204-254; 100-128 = -0.2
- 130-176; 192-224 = -0.7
